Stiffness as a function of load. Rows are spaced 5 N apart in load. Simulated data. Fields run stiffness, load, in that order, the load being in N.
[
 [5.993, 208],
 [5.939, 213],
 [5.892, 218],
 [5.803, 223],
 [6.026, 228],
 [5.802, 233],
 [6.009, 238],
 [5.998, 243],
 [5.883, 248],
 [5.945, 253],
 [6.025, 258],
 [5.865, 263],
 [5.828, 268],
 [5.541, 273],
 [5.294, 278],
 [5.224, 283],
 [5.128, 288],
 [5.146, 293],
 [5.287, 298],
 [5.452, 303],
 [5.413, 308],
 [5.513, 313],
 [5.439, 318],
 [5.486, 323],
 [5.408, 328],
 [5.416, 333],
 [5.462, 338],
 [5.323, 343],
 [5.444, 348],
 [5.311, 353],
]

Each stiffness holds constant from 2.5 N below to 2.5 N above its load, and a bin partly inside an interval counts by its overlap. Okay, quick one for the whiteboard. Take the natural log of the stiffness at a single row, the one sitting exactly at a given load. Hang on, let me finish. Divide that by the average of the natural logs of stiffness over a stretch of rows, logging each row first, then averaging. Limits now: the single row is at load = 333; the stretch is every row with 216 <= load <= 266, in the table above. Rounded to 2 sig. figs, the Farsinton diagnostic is 0.95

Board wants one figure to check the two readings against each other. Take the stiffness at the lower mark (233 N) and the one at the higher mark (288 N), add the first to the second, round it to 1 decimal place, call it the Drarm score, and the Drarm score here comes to 10.9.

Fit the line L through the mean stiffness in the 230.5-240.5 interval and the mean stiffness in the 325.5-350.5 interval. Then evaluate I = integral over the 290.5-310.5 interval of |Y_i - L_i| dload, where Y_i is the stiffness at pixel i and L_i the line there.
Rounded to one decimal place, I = 5.3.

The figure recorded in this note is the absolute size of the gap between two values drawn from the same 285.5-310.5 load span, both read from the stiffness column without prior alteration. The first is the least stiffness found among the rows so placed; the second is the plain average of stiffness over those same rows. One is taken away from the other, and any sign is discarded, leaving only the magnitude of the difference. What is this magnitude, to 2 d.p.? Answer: 0.16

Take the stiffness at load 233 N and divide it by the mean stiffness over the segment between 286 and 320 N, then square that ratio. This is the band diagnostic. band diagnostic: 1.18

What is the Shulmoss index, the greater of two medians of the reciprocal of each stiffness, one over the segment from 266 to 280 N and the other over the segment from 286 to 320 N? 0.185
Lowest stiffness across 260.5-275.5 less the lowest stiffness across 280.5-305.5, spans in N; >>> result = 0.4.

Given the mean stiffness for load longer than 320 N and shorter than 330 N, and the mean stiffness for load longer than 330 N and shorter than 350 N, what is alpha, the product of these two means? 29.5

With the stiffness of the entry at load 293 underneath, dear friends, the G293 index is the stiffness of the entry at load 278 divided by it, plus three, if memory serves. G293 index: 4.03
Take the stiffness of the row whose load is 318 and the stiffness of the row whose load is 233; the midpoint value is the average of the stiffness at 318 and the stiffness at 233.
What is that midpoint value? 5.62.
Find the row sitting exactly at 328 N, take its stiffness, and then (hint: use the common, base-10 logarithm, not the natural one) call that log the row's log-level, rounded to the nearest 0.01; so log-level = 0.73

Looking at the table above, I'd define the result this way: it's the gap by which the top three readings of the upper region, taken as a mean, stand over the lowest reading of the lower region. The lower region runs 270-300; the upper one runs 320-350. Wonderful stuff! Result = 0.336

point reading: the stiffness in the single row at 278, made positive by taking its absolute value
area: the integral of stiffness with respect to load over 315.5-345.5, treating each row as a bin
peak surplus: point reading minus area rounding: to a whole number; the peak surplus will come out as -157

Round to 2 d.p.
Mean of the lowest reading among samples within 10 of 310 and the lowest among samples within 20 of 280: 5.27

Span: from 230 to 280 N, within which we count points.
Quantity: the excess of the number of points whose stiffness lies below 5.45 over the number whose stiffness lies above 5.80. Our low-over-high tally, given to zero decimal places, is -7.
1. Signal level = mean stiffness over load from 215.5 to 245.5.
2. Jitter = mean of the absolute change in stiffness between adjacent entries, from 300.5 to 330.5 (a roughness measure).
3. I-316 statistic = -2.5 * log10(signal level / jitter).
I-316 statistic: -4.9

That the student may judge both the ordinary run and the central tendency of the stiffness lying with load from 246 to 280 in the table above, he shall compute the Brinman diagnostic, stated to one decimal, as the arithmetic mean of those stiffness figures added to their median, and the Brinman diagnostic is 11.6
